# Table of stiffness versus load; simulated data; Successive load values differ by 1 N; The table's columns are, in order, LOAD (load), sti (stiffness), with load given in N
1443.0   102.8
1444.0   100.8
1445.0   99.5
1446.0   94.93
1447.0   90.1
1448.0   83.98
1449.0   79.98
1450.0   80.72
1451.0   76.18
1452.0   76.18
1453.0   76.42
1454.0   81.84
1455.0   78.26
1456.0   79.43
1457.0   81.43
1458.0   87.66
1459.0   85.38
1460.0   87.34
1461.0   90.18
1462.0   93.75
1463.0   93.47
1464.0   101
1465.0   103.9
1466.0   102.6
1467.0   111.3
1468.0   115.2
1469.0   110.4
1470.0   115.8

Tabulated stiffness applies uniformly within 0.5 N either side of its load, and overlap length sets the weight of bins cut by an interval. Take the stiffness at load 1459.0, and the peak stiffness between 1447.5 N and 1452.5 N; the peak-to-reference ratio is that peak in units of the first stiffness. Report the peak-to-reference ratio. 0.98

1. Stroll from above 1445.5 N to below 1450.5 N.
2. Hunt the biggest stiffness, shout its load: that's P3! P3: 1446.0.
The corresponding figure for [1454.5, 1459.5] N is 1458.0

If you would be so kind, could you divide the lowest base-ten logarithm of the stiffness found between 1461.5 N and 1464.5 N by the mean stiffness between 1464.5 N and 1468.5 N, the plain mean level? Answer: 0.0182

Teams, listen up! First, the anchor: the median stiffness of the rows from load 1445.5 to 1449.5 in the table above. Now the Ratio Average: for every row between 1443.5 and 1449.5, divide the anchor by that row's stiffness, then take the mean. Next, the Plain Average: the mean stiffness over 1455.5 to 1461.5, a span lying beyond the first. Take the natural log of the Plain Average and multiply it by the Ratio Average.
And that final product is 4.3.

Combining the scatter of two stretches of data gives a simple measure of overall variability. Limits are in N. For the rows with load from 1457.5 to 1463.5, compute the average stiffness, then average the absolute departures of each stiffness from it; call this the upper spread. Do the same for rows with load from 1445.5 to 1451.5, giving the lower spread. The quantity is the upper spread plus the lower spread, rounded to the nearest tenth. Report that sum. 8.3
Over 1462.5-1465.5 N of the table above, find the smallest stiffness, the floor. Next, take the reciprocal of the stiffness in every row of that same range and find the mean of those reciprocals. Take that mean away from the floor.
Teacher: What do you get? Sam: 93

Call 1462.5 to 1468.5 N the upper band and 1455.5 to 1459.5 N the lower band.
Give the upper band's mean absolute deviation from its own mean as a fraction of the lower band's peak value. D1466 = 0.066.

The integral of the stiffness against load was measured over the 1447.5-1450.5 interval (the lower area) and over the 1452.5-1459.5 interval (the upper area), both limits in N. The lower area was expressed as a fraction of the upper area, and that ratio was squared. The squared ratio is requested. 0.2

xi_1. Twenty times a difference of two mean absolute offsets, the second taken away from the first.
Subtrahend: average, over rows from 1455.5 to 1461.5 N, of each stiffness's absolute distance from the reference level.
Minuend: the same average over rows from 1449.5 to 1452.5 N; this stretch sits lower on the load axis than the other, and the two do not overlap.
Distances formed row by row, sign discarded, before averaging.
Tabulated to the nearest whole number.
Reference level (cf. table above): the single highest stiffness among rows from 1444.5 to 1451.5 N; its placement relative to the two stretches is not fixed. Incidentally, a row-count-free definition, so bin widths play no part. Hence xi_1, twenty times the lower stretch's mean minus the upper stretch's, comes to 151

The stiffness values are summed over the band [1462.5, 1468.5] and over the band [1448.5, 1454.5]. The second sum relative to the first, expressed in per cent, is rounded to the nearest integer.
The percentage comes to 75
